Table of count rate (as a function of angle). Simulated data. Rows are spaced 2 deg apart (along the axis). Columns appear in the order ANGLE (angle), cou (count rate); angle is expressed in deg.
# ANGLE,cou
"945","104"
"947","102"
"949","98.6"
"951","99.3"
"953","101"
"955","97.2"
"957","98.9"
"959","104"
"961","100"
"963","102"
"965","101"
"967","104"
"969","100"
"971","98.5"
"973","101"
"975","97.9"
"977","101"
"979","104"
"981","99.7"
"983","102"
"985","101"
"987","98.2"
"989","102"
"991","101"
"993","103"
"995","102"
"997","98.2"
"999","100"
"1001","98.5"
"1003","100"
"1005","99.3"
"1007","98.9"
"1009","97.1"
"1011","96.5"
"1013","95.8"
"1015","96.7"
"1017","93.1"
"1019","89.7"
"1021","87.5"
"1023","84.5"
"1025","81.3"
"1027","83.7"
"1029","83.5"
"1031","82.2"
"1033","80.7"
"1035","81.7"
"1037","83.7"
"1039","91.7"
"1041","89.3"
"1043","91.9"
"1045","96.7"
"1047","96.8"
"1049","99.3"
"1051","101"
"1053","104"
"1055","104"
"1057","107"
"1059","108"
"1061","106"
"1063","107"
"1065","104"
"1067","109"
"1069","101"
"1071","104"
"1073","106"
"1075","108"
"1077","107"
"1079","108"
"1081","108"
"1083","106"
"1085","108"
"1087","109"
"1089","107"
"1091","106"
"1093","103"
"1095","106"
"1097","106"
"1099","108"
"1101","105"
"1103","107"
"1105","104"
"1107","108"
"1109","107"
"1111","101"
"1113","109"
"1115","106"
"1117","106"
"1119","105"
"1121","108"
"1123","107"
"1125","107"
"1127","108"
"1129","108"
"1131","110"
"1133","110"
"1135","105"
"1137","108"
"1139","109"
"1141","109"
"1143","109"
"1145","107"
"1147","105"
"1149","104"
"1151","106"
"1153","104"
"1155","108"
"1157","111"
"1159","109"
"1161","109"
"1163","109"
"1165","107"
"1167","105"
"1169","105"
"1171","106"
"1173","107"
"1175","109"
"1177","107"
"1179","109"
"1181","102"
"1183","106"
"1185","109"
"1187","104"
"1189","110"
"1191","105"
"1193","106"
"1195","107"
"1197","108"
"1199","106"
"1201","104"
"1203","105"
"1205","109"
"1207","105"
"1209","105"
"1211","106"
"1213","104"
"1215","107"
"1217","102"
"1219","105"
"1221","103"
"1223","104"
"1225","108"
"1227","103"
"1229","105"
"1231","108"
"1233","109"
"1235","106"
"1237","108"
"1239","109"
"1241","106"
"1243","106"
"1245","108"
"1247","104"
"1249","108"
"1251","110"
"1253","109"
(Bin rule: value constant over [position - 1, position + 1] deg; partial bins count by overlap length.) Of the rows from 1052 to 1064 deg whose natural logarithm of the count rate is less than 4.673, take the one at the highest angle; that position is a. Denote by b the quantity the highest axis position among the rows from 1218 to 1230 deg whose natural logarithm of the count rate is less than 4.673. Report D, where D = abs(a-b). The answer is 166 deg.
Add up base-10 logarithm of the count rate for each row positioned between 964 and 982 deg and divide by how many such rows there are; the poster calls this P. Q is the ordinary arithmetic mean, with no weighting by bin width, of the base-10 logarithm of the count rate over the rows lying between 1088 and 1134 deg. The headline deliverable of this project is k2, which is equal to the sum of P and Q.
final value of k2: 4.03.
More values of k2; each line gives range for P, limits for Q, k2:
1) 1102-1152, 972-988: 4.03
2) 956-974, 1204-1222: 4.03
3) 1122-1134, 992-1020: 4.02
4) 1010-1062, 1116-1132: 4.00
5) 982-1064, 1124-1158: 4.01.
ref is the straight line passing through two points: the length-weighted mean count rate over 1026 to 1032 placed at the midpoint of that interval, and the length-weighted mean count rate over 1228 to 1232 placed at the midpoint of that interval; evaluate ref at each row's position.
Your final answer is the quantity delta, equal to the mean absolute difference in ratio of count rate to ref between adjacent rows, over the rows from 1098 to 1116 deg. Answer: 0.041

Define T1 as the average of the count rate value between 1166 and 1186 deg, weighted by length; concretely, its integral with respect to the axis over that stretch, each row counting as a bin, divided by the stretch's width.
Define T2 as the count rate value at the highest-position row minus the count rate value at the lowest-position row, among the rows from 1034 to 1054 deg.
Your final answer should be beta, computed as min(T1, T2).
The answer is 22.3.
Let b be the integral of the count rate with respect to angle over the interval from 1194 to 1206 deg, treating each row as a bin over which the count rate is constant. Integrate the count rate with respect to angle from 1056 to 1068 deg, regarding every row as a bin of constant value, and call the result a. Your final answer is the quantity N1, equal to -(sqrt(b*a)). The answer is -1280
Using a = 1282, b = 1278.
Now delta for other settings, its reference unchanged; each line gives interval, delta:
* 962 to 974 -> 0.032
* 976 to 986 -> 0.034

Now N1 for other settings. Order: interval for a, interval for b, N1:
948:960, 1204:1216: -1234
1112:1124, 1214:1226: -1270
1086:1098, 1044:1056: -1238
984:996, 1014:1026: -1138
